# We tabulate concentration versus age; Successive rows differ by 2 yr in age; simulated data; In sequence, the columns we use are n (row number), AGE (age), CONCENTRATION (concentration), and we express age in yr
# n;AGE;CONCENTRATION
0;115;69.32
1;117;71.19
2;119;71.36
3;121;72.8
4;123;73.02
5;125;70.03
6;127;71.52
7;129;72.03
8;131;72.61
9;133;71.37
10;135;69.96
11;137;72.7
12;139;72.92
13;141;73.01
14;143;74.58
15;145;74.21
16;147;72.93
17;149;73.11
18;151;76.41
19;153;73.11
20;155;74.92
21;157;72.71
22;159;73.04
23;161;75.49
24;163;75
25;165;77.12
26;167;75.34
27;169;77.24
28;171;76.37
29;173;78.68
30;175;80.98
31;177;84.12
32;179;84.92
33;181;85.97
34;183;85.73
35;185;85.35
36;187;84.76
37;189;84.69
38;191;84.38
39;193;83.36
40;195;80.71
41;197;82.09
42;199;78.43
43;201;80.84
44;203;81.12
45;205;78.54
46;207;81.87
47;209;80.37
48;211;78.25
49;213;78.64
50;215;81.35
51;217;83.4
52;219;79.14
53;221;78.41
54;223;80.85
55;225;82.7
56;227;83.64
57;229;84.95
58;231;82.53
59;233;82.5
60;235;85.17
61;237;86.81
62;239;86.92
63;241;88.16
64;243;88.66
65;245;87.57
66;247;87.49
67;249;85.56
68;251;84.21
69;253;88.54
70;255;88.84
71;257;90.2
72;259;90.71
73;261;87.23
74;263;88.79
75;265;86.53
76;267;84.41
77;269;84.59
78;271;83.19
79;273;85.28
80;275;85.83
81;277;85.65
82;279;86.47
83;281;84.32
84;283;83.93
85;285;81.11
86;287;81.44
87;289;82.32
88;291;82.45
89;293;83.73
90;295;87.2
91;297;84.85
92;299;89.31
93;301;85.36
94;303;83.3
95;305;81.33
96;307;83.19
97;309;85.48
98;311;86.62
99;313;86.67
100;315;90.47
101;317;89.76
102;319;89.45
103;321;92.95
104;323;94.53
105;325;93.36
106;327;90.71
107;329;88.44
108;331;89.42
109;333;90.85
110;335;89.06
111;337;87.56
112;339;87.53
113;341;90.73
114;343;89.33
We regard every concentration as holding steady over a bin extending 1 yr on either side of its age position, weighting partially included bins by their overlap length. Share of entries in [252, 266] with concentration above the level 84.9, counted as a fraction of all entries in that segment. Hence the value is 1.0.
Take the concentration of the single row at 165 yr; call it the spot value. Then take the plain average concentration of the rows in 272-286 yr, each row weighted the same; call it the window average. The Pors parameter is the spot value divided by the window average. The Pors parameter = 0.91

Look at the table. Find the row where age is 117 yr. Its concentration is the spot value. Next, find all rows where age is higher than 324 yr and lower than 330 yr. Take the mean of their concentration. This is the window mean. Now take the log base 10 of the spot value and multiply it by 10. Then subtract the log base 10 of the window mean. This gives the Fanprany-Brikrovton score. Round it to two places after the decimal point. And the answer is 16.57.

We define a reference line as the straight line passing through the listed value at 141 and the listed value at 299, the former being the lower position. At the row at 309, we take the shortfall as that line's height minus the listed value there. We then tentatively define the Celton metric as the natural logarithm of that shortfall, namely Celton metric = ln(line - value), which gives 2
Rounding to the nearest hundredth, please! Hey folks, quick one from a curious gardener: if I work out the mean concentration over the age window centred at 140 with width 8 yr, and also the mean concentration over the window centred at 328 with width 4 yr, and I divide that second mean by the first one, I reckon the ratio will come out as 1.22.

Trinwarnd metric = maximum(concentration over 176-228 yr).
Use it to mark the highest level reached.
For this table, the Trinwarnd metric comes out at 85.97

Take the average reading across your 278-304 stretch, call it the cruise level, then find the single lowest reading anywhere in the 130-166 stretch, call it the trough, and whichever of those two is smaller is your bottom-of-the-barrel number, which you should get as 70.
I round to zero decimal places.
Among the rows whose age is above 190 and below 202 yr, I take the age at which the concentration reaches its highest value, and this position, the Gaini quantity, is 191 yr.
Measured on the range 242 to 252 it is 243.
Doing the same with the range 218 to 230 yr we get 229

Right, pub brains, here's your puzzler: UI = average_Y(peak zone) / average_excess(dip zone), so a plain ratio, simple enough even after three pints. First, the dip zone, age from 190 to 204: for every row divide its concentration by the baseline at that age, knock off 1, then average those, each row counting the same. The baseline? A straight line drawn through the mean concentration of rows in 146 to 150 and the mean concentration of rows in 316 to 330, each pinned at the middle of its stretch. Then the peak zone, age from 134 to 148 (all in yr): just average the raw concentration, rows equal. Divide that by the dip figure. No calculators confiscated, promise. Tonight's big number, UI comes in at 1662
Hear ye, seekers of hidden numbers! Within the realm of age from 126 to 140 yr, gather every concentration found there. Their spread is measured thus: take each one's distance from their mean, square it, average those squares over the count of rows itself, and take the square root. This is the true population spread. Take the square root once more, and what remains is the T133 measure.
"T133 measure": 1.0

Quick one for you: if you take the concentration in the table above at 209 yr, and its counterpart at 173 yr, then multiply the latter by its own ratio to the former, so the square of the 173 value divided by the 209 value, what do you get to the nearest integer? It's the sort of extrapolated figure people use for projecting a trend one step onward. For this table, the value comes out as 77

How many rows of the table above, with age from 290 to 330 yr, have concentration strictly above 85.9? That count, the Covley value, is 12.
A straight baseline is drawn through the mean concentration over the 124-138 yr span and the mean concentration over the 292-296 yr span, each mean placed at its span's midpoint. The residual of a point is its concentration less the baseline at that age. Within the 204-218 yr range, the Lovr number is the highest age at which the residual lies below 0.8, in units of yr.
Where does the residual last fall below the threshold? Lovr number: 213 yr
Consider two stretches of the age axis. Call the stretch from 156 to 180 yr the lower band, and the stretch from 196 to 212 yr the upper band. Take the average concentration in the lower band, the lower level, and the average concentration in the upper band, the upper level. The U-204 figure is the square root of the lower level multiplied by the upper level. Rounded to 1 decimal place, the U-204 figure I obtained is 78.9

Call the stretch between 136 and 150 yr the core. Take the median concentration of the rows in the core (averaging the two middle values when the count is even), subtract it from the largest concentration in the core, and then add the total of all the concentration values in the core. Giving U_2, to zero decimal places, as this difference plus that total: 515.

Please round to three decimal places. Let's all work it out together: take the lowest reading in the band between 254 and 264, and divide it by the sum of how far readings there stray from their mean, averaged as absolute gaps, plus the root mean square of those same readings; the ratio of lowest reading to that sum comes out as 0.967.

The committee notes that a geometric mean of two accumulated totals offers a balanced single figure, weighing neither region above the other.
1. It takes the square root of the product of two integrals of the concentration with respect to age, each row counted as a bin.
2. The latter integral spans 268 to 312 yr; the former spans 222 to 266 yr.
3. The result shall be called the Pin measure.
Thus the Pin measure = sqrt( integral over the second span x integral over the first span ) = 3755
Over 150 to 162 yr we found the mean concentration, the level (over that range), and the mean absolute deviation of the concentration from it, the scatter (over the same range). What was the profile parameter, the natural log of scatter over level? -4.03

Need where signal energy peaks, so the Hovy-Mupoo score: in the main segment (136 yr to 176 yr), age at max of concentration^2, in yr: 175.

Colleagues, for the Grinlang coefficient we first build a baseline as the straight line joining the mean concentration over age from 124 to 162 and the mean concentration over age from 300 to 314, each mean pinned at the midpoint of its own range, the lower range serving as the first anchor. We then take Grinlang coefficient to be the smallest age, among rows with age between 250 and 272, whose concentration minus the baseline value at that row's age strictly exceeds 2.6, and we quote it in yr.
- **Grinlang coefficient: 251 yr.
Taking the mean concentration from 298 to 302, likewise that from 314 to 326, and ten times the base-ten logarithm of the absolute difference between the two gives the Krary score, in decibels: 6.5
